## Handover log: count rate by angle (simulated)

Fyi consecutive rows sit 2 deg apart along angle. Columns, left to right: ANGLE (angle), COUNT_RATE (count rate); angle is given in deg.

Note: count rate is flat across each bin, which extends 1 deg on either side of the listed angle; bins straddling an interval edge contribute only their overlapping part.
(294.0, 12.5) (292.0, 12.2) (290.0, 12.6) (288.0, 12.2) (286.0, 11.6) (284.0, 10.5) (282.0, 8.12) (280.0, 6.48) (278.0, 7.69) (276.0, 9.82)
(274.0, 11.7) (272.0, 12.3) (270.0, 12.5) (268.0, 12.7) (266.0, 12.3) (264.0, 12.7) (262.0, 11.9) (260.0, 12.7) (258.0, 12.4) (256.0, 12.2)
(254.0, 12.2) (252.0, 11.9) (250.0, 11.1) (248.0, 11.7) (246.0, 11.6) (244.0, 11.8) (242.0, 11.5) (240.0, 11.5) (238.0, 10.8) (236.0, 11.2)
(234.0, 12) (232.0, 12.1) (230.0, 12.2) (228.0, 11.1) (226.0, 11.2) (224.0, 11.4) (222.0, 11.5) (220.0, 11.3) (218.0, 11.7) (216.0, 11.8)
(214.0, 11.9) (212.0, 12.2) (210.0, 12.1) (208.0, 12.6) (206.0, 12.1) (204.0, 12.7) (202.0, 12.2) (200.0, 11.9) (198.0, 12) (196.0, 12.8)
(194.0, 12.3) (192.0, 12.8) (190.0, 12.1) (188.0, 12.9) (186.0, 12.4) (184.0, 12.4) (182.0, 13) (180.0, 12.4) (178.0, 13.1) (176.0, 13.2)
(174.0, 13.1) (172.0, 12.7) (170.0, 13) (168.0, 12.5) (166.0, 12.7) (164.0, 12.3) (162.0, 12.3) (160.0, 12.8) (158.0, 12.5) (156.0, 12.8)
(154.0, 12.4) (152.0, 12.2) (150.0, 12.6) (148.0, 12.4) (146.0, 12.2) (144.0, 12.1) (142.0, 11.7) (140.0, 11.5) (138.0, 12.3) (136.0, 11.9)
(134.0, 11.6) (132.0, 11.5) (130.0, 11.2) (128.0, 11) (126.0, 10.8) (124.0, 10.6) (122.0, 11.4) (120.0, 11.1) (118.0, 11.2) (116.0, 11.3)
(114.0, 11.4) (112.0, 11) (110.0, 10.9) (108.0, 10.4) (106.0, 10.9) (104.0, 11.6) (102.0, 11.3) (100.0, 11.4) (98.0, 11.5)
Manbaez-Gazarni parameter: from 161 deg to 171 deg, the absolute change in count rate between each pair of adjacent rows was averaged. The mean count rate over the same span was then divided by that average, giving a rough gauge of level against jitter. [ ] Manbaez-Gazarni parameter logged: 46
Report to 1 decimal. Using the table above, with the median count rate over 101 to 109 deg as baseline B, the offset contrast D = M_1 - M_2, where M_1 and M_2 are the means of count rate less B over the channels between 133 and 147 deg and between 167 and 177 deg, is -1.0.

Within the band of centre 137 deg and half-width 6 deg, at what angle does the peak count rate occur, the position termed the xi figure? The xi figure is 138.0 deg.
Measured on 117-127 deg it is 122.0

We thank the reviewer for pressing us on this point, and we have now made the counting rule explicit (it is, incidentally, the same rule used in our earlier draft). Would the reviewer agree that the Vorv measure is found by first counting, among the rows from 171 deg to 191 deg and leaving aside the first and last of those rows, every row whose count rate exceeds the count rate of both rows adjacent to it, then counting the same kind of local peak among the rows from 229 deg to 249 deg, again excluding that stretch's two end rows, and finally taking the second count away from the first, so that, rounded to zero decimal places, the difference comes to 2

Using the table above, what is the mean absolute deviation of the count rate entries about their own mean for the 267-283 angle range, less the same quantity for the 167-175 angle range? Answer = 1.9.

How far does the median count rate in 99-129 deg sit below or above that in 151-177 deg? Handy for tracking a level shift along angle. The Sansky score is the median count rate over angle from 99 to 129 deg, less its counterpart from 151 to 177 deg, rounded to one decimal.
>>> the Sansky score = -1.6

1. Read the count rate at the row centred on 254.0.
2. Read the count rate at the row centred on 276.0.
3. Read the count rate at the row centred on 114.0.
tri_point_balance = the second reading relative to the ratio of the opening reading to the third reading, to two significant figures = 9.2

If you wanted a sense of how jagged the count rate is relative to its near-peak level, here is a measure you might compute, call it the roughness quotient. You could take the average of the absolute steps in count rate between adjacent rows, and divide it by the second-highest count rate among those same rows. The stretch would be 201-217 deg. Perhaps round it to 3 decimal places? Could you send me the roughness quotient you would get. 0.029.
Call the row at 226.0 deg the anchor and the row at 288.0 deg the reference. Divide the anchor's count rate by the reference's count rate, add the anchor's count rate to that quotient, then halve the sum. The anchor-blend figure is 6.06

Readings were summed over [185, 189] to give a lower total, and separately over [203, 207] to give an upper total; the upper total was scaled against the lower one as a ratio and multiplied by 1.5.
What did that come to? 1.5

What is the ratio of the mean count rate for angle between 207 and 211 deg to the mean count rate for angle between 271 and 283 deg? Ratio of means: 1.32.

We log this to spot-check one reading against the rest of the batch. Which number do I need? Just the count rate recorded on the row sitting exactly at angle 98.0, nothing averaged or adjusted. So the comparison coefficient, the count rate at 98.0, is 11.5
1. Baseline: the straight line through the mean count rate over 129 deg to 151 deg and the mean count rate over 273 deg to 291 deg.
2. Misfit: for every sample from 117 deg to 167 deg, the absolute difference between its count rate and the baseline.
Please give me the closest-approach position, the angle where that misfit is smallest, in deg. 136.0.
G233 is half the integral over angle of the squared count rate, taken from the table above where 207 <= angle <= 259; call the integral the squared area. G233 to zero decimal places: 3583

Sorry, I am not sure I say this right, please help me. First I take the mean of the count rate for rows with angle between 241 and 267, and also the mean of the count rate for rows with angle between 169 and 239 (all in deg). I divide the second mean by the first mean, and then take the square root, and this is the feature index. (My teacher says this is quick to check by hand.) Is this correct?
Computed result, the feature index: 1.01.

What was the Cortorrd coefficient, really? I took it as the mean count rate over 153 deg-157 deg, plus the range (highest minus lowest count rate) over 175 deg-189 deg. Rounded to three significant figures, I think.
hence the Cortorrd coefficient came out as 13.4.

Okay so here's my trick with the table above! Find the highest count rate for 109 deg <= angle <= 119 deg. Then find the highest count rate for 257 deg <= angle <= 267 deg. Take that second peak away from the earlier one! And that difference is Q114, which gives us -1.3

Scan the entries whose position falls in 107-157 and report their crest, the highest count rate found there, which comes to 12.8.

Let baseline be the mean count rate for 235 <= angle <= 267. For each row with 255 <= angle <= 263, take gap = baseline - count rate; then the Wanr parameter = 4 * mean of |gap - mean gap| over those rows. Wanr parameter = 1.0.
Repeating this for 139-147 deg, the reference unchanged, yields 1.1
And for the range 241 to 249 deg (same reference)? 0.4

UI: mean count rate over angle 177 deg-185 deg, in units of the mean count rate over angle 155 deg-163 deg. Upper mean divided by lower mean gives 1.01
